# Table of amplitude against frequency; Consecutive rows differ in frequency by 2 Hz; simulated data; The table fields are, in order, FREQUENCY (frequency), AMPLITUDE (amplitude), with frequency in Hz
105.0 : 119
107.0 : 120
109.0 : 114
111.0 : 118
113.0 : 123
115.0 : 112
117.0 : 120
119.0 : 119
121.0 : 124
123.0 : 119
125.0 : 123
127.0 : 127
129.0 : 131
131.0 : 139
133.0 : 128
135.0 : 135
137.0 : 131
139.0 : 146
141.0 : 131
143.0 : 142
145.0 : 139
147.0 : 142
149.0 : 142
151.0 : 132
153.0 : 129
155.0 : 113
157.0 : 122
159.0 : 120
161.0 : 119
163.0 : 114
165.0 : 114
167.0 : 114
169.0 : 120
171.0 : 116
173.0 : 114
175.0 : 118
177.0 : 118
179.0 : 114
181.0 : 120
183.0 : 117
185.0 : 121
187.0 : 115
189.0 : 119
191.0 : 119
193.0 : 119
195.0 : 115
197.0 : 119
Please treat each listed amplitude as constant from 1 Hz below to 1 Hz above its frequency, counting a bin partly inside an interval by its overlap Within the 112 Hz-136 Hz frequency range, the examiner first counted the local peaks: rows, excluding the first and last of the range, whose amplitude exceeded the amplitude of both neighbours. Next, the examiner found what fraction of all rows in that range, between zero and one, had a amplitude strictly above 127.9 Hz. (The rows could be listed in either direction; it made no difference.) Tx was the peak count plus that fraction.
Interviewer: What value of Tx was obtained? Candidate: 3.3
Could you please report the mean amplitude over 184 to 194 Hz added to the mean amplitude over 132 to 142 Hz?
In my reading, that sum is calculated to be 253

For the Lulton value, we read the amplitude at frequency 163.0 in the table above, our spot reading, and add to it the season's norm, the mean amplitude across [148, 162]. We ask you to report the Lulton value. 239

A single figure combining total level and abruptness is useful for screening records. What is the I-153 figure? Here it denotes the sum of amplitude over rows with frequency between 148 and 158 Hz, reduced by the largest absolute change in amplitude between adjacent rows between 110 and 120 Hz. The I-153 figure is 627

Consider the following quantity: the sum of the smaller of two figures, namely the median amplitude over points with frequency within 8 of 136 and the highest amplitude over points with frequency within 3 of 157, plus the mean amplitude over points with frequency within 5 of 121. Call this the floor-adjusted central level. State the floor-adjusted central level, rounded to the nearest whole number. 243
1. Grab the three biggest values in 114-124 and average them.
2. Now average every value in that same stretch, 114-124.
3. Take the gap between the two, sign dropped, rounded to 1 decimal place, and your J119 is 2.2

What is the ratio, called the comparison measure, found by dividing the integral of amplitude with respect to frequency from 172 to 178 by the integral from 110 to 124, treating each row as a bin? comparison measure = 0.4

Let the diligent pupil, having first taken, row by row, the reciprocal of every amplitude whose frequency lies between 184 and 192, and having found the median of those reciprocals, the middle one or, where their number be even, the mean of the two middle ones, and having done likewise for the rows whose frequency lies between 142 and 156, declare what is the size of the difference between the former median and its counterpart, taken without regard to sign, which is 0.0012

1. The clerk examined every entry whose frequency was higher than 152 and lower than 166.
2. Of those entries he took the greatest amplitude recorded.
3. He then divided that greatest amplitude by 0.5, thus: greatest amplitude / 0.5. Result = 258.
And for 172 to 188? 242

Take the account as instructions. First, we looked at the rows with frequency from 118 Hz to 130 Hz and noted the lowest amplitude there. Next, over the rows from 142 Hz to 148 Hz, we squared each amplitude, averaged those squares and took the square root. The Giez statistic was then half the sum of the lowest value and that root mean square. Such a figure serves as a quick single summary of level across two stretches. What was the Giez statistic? 130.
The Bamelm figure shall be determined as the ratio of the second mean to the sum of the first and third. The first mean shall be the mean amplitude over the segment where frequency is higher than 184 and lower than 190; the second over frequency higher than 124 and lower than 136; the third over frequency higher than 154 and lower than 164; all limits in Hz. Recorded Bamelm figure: 0.55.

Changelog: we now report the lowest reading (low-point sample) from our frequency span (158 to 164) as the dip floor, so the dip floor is 114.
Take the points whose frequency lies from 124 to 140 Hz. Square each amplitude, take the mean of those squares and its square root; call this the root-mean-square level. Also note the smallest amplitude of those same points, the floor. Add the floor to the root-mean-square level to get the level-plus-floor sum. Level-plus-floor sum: 256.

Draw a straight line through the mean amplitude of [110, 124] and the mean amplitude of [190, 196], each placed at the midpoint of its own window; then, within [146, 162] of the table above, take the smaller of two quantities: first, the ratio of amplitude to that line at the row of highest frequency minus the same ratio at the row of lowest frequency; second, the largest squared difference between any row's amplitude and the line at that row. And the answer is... -0.19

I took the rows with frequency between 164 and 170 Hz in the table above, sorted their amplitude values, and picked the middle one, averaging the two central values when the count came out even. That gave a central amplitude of 114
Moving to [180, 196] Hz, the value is 119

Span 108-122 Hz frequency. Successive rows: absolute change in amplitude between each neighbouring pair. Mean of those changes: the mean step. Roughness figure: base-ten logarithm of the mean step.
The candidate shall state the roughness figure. 0.8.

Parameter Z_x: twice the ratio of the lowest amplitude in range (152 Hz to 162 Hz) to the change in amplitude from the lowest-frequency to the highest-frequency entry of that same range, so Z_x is -23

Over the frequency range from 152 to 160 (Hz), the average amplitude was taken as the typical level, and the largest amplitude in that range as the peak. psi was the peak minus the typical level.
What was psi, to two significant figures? 8.0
